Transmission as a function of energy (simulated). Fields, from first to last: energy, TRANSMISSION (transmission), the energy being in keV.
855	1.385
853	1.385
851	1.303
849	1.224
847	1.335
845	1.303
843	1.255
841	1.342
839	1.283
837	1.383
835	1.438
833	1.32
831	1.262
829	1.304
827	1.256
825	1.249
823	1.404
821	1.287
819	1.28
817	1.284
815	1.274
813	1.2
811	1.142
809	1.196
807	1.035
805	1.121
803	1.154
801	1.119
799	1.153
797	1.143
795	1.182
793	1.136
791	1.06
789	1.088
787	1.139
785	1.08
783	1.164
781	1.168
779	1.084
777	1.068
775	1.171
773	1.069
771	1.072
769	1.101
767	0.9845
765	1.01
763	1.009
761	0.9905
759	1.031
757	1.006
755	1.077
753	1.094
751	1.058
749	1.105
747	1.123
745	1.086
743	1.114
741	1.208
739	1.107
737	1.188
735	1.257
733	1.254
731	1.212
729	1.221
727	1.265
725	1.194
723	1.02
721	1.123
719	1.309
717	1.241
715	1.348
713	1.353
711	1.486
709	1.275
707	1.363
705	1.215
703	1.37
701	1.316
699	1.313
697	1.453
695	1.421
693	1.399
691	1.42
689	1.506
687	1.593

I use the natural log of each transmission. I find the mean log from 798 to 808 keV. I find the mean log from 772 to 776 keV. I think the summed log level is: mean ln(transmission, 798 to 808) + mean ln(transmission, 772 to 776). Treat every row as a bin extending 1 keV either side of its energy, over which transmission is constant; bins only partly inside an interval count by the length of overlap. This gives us 0.222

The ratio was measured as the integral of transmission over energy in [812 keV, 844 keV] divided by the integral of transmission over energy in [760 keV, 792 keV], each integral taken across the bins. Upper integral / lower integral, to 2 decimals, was 1.21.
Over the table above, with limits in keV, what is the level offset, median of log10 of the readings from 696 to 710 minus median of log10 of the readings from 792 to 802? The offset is 0.06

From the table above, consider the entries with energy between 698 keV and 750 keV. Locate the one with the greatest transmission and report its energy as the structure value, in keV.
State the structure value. 711 keV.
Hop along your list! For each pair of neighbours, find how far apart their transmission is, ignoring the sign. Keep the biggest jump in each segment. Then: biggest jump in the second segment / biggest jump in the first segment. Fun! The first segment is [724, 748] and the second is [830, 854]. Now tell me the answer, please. 1.17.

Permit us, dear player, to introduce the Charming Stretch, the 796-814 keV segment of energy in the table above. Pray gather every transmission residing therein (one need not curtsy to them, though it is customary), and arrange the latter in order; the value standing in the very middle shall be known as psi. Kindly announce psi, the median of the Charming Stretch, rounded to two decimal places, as 1.14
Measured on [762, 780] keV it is 1.07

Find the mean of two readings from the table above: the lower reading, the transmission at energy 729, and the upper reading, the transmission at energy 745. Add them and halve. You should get 1.15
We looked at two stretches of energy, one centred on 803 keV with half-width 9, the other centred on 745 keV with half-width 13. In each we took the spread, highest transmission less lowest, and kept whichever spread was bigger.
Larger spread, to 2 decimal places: 0.25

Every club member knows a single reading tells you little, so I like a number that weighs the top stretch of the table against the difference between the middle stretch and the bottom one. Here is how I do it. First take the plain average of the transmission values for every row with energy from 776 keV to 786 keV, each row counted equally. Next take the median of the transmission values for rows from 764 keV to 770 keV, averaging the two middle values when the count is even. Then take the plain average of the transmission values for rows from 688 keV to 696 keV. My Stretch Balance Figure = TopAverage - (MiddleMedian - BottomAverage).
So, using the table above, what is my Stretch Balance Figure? 1.54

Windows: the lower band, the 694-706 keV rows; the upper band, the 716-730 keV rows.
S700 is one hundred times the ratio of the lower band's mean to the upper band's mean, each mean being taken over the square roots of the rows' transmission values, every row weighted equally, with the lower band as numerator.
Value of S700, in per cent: 106.2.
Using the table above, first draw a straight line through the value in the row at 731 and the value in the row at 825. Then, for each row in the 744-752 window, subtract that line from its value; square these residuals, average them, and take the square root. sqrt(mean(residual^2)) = 0.13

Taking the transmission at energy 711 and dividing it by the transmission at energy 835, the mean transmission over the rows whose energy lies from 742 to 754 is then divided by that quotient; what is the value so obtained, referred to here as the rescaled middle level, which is 1.06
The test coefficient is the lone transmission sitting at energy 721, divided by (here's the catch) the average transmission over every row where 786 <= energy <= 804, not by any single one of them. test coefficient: 0.99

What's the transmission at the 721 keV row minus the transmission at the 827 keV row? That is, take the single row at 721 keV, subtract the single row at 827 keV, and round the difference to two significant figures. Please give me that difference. -0.13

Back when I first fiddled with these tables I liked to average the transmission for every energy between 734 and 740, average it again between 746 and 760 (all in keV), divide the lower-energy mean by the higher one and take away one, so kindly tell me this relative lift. 0.11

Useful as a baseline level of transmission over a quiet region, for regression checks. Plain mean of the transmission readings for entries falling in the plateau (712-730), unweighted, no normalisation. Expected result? 1.23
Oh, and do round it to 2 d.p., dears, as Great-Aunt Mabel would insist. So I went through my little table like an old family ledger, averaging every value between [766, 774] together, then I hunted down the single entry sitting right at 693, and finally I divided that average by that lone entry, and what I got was 0.76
